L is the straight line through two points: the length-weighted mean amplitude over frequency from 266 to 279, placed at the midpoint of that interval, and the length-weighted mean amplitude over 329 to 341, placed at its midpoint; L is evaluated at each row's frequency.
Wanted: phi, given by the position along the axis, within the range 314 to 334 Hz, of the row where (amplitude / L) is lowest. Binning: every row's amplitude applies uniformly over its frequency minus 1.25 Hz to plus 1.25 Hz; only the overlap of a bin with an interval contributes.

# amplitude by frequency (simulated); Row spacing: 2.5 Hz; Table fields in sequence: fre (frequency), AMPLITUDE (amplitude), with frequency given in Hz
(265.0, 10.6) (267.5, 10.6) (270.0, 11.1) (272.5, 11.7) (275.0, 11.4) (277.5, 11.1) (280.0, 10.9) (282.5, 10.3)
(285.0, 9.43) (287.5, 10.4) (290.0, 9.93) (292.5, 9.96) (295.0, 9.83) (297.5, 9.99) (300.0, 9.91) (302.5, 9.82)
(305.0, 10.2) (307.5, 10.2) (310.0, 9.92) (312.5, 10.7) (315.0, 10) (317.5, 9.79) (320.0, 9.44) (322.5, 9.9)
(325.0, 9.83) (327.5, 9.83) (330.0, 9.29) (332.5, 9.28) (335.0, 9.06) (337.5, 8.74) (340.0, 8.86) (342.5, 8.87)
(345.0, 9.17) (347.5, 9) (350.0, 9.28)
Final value 320.0 Hz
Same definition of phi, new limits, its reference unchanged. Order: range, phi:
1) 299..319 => 302.5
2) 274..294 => 285.0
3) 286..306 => 290.0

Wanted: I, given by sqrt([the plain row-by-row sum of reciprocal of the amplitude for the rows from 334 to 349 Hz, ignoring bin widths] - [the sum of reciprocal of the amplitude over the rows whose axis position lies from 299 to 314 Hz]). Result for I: 0.28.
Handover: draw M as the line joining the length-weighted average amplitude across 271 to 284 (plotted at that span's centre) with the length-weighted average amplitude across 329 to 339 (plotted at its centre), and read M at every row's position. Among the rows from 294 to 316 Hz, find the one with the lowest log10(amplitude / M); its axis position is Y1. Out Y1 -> 295.0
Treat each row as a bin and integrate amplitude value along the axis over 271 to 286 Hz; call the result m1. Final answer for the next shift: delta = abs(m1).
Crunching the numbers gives 162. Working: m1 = 162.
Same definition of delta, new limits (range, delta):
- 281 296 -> 150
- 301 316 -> 152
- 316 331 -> 145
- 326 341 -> 138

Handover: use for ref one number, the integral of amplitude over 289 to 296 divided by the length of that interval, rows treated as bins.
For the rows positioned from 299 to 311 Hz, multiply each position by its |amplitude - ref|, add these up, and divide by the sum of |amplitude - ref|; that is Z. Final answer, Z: 305.8 Hz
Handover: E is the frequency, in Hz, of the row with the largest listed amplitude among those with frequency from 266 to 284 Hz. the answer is 272.5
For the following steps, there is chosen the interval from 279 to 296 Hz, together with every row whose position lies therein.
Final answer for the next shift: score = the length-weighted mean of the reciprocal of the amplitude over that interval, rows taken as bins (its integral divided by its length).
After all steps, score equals 0.0992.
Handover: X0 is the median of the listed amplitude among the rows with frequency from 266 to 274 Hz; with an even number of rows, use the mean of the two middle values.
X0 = 11.1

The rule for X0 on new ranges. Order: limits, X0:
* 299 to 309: 10.1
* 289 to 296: 9.9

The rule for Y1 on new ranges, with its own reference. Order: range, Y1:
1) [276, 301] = 285.0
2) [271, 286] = 285.0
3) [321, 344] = 337.5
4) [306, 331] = 320.0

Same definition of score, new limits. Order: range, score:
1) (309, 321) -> 0.1003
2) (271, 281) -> 0.0887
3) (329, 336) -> 0.1086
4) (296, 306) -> 0.1003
